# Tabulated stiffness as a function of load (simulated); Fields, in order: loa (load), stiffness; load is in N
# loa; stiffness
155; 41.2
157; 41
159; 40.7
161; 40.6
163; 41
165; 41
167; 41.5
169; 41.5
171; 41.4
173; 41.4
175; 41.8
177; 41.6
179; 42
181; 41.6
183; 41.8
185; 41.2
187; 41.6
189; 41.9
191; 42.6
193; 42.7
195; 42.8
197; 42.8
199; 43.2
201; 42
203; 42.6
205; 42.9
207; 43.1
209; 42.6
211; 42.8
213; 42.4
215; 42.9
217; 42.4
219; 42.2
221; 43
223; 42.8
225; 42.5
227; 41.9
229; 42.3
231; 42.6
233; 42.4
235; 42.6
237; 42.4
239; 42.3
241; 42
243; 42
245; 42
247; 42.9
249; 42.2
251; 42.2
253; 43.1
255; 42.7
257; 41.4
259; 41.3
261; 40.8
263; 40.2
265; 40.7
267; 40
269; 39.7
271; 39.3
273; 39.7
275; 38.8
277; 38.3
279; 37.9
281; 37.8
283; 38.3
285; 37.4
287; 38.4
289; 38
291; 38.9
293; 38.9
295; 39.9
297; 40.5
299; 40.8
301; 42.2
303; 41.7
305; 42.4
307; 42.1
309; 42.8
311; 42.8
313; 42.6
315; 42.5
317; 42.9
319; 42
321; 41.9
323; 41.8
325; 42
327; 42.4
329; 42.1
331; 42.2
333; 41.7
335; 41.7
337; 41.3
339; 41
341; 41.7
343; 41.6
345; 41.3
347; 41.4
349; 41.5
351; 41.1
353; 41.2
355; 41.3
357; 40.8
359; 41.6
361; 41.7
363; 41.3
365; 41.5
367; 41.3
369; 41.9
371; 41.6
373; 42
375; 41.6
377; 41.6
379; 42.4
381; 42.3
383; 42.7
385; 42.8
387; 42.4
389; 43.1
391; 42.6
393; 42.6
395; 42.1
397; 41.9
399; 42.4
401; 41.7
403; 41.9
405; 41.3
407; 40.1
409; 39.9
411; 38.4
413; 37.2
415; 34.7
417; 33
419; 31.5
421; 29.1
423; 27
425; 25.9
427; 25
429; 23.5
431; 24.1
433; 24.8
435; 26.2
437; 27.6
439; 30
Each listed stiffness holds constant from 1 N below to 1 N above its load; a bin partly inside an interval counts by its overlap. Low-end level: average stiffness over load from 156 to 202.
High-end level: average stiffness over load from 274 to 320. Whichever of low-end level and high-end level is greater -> 41.7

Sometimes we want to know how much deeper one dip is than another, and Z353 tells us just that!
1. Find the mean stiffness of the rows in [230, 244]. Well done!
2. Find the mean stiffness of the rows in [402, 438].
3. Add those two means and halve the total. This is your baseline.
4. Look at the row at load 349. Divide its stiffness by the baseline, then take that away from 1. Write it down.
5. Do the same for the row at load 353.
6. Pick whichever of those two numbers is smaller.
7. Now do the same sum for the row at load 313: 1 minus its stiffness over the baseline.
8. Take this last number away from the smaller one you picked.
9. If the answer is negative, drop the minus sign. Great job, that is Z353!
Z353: 0.030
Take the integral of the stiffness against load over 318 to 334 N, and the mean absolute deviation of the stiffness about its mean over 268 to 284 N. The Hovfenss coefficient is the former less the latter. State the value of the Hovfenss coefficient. 672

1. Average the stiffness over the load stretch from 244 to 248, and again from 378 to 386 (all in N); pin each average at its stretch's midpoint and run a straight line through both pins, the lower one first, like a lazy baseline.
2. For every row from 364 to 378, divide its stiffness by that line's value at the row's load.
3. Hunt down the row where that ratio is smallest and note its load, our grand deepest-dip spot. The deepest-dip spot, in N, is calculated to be 367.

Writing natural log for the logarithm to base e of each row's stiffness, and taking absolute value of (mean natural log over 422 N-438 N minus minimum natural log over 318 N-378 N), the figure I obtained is 0.471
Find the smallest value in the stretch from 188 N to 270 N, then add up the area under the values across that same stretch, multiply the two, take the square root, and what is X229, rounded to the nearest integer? 371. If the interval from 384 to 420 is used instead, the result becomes 213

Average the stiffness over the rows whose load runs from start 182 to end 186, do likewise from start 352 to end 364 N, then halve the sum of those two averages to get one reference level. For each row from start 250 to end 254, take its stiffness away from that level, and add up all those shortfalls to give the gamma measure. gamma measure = -2.5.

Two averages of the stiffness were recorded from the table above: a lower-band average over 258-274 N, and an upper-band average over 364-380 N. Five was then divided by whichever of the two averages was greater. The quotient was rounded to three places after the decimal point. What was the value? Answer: 0.120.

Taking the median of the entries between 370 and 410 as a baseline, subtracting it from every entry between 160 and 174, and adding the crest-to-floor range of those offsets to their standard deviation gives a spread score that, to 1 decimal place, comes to 1.2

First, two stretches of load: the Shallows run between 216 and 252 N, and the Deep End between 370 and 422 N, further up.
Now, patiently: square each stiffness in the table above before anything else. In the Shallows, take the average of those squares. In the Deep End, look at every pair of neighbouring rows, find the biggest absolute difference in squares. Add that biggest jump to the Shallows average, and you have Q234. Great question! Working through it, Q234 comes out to 1975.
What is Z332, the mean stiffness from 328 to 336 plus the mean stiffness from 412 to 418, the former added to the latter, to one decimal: 76.9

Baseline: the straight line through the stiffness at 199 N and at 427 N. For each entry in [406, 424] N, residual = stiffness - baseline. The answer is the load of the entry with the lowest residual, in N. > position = 423 N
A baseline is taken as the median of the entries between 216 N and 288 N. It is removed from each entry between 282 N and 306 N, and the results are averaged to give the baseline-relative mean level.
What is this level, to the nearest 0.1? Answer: -2.2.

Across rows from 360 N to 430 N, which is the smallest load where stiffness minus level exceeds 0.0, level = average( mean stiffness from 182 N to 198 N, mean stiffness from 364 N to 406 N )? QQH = 379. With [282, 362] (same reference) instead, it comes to 301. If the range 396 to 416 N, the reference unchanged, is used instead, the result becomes 399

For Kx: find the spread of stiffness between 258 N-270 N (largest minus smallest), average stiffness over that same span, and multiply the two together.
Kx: 65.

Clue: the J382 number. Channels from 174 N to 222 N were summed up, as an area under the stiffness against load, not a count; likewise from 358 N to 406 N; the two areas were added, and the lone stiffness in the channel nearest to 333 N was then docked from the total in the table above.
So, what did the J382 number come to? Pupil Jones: 4008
